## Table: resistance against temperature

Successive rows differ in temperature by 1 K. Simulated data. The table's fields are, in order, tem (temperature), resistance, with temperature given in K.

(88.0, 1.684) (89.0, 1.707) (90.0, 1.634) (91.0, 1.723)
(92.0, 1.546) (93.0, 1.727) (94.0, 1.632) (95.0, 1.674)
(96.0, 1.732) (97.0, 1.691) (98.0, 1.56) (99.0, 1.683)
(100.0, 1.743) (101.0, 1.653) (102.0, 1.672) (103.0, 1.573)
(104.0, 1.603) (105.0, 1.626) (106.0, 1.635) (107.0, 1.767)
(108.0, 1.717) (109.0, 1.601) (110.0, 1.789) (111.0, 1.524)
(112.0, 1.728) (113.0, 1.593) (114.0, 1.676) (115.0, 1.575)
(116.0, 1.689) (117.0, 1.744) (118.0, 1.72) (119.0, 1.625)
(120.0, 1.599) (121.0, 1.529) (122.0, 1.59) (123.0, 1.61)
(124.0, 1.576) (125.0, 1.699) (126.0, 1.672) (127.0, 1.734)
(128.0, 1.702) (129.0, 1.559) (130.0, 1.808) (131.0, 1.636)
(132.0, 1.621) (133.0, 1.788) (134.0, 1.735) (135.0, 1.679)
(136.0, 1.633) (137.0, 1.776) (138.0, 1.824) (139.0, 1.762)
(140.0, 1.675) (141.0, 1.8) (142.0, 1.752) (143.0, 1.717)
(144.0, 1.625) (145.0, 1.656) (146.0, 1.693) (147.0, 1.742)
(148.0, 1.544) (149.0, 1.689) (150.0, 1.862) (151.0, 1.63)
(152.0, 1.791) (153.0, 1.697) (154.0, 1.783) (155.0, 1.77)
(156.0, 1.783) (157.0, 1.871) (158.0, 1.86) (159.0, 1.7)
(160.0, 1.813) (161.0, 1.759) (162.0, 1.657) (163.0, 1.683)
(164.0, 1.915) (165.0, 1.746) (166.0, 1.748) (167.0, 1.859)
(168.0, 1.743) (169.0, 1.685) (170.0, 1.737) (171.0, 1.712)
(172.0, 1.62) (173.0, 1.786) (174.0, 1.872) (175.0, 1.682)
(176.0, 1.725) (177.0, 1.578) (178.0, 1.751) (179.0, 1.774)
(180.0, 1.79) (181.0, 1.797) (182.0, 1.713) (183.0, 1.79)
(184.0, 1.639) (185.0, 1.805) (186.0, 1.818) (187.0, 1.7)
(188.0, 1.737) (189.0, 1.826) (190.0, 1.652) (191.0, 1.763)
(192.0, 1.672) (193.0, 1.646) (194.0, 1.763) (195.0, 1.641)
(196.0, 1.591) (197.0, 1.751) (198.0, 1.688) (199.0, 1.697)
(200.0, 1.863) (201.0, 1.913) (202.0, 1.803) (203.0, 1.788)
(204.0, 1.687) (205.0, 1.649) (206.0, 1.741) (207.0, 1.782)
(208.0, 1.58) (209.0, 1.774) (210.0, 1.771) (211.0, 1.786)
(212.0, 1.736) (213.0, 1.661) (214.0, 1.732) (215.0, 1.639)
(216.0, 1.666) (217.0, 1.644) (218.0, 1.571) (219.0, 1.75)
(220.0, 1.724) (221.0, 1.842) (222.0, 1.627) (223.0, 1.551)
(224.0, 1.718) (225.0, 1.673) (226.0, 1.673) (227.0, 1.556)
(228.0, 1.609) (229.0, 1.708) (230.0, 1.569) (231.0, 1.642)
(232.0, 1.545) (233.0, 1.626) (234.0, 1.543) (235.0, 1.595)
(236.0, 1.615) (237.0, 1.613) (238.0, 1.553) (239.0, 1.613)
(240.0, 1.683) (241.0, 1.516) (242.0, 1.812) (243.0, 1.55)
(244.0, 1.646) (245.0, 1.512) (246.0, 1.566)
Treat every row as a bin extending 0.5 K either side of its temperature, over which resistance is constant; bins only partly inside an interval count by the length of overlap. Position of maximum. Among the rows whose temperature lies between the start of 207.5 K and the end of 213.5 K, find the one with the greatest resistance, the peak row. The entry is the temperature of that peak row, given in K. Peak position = 211.0 K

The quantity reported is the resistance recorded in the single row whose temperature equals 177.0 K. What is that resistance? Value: 1.578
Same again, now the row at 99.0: 1.683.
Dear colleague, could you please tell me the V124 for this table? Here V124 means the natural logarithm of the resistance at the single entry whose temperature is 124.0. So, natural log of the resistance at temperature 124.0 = 0.45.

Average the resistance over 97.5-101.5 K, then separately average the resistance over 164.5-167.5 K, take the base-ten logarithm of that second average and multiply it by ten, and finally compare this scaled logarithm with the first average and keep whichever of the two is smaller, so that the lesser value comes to 1.66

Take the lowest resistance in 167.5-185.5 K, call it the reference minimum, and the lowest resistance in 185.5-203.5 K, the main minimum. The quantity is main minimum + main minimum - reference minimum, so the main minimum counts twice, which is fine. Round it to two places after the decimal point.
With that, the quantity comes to 1.60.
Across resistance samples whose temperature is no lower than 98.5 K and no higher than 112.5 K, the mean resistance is 1.67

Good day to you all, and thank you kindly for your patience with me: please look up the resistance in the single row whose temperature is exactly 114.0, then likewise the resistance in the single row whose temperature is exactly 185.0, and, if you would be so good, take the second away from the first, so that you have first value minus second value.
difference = -0.13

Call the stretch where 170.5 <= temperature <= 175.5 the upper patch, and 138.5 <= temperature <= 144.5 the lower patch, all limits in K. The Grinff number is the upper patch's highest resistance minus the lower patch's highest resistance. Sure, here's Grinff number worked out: 0.07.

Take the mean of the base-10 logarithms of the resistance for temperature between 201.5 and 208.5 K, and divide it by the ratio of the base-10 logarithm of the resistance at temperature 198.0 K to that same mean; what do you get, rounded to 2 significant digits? 0.24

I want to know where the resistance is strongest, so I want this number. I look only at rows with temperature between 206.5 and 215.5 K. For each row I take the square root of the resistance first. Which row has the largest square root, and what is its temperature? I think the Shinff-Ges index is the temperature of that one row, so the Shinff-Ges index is 211.0 K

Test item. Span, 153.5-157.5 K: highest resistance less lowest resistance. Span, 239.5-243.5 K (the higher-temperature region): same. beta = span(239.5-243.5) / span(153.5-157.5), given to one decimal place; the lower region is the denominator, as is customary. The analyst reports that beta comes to 2.9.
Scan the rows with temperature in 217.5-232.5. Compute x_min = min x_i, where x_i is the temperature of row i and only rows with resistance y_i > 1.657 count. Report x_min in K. 219.0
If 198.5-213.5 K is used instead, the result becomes 199.0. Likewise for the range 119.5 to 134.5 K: 125.0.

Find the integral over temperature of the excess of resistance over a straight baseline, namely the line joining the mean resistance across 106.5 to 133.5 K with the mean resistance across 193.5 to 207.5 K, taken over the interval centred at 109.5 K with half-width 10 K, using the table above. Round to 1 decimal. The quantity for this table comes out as 0.2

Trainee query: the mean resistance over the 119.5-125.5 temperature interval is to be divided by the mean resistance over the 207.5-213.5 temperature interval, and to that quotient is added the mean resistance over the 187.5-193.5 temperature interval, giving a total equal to 2.65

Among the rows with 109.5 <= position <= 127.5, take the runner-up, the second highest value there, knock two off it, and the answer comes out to -0.26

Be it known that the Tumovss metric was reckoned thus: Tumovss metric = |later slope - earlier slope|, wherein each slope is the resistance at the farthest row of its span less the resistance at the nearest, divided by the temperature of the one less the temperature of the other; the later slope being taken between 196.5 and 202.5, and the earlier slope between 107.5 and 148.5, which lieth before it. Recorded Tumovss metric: 0.015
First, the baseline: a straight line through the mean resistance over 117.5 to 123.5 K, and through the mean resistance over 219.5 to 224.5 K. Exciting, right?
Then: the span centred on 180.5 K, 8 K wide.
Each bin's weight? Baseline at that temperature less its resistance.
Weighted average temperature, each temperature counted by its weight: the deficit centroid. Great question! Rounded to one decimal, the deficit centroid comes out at 180.8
